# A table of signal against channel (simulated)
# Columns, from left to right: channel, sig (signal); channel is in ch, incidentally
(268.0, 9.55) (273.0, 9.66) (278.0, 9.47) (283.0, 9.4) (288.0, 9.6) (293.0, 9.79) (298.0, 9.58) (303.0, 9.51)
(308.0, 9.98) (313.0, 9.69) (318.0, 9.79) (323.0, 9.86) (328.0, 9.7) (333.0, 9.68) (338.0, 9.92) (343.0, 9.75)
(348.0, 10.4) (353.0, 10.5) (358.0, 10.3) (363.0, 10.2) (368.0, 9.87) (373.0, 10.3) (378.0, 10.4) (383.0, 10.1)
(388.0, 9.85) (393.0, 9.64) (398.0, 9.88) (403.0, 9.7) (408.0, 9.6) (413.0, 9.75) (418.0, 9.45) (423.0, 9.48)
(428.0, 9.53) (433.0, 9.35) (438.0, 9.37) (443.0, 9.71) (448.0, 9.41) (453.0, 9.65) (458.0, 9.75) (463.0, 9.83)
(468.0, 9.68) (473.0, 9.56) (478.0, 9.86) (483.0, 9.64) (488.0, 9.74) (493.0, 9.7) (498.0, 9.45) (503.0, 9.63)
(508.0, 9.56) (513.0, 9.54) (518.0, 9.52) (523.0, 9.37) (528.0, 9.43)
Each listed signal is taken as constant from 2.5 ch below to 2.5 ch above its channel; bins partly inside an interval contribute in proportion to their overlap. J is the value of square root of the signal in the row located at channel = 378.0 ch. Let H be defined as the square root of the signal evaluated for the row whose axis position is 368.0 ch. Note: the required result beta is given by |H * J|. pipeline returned 10.1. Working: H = 3.14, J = 3.22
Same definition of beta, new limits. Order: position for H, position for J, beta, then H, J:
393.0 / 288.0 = 9.6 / 3.10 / 3.10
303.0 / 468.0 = 9.6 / 3.08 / 3.11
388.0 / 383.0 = 10.0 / 3.14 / 3.18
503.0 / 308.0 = 9.8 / 3.10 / 3.16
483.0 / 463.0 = 9.7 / 3.10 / 3.14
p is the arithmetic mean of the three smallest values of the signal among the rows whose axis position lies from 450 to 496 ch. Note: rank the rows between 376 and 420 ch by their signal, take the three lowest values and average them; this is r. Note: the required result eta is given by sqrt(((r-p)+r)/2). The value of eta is 2.18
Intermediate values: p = 9.62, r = 9.56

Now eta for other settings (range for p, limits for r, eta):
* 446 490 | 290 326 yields 2.20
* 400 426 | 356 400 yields 2.24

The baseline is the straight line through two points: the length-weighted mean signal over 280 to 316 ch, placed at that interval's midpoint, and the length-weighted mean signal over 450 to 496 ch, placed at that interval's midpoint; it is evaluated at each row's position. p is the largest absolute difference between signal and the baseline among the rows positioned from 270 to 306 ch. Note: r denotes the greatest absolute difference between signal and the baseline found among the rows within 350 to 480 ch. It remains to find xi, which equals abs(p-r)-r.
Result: -0.2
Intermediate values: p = 0.24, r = 0.83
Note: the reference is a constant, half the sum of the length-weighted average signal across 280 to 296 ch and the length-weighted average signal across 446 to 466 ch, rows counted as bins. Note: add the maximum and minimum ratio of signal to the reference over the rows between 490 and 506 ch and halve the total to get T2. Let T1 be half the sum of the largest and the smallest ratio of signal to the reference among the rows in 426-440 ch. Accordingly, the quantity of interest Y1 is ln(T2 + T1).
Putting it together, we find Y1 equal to 0.680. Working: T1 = 0.98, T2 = 0.994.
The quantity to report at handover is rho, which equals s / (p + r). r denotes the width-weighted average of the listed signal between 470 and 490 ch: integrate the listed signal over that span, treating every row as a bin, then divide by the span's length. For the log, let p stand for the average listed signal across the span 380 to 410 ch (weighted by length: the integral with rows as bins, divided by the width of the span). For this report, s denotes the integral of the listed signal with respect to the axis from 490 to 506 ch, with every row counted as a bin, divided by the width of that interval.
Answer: 0.492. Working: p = 9.8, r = 9.7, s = 9.60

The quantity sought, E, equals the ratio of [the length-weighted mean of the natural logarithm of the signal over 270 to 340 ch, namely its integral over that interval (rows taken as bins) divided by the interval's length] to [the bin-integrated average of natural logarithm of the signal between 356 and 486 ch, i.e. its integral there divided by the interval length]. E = 1.00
